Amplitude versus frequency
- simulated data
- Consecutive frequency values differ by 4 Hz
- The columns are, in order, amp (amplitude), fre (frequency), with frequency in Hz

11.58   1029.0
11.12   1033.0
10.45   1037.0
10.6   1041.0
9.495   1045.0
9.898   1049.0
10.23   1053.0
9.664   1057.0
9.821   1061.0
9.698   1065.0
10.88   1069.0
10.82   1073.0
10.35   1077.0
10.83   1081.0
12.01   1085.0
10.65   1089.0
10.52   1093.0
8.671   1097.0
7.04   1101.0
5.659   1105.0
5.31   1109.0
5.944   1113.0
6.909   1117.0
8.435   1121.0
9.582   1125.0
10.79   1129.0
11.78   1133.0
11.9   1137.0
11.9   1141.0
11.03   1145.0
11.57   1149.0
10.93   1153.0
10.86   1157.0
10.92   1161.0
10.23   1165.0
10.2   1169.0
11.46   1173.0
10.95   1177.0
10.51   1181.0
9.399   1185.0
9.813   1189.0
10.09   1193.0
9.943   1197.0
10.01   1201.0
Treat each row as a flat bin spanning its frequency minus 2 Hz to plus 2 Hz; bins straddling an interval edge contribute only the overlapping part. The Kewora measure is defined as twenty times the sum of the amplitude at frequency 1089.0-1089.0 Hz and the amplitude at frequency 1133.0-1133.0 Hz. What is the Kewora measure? 449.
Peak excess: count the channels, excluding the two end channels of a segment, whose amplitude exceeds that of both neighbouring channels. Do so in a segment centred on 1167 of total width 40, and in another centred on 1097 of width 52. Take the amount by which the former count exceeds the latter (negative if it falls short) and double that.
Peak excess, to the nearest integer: 2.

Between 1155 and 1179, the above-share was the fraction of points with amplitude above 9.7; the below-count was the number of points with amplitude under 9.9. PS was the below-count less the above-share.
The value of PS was -1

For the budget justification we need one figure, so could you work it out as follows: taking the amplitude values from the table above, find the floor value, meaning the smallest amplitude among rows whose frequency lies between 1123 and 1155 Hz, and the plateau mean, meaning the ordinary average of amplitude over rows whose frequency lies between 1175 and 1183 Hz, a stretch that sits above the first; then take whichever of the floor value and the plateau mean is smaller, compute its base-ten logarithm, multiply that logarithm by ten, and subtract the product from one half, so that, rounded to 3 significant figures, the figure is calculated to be -9.31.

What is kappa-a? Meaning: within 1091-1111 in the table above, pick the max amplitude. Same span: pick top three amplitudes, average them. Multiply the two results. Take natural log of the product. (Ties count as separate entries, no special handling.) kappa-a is 4.52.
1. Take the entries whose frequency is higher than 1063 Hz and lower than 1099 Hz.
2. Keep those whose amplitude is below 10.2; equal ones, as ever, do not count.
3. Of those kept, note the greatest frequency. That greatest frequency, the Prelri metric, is 1097.0 Hz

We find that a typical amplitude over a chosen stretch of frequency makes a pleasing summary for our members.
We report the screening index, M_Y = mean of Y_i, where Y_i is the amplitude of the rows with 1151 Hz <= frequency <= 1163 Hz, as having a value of 10.9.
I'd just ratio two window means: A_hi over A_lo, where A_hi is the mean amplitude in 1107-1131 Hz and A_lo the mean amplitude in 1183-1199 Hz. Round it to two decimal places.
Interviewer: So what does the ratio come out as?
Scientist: 0.80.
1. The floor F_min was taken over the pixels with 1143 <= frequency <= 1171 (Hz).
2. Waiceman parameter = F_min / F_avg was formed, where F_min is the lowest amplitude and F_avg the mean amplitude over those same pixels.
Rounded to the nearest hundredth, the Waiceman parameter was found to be 0.94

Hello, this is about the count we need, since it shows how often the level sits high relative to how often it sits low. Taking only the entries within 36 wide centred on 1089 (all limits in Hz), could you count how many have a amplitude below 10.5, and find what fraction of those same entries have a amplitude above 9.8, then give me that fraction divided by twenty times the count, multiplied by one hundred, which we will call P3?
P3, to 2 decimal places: 0.83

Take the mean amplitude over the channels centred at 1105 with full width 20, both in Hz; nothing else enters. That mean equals 6.5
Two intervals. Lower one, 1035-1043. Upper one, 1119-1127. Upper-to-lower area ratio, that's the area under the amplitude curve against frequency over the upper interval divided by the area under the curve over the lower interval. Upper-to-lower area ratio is 0.86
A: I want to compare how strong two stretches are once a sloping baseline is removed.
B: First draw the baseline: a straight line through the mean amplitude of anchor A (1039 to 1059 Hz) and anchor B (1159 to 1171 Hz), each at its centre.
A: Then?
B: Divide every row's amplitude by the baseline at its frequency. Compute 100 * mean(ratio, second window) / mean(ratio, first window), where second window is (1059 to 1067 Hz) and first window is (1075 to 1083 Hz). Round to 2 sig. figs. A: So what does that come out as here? 93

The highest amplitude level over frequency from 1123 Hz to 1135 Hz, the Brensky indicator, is 11.78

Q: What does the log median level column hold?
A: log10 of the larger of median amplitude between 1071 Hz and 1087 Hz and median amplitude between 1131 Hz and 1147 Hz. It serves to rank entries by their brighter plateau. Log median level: 1.07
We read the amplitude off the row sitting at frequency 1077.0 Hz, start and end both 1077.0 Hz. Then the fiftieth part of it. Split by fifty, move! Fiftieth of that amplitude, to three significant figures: 0.207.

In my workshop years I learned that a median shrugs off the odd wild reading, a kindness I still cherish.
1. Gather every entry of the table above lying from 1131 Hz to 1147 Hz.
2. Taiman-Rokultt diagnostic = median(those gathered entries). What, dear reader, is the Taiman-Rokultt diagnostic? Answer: 11.8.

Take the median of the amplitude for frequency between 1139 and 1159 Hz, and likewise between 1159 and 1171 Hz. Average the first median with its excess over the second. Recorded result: 5.9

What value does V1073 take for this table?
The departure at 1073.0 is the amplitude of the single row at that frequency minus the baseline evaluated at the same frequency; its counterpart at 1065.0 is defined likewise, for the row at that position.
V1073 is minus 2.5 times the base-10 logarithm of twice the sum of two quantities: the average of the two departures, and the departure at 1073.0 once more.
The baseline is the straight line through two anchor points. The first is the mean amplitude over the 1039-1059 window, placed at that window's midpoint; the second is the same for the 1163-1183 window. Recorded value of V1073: -0.61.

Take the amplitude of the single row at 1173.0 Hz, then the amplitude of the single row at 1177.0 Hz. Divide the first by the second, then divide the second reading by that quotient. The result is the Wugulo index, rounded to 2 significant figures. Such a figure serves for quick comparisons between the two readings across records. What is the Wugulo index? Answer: 10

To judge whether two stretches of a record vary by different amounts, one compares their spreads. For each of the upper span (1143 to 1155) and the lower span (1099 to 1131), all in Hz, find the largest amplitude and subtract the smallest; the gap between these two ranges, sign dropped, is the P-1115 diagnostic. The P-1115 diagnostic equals 4.8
